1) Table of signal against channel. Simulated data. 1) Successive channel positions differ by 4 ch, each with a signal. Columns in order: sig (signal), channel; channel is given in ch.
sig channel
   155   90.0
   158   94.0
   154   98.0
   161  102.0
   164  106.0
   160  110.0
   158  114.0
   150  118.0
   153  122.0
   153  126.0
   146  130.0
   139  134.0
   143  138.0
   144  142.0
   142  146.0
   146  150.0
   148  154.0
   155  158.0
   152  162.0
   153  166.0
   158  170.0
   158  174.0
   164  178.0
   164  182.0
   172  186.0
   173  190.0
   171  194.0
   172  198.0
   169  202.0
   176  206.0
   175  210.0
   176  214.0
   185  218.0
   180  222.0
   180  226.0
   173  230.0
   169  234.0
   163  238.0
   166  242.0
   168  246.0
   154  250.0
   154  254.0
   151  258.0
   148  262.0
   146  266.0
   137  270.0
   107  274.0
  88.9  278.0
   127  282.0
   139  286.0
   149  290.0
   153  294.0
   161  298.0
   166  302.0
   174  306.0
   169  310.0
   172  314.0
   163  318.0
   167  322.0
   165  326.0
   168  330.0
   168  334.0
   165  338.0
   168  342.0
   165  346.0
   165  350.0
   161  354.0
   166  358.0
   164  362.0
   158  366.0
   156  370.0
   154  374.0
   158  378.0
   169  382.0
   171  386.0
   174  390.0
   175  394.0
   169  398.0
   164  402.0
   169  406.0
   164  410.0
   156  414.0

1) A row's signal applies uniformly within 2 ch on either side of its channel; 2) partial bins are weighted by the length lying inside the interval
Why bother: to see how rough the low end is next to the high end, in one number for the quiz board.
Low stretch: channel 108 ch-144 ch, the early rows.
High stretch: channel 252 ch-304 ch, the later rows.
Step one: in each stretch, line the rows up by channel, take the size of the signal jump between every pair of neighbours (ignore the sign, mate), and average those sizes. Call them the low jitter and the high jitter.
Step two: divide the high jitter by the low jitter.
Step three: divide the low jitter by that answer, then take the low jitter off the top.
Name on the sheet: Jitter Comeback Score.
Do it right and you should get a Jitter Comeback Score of -2.6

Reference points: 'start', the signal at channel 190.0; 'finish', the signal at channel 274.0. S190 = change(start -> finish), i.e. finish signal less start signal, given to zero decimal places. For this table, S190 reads -66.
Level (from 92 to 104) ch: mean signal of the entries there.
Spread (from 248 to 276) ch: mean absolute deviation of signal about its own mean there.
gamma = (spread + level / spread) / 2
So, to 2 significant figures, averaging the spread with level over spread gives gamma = 13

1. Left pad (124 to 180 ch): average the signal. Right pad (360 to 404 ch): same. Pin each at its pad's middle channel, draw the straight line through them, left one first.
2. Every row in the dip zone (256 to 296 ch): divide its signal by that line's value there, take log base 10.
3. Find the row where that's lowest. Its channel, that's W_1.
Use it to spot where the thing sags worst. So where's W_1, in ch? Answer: 278.0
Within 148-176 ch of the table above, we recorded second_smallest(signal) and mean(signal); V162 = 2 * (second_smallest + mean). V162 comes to 602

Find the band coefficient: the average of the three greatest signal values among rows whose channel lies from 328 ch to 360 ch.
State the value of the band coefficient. 168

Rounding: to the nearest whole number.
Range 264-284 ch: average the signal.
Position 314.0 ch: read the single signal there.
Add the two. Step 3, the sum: 293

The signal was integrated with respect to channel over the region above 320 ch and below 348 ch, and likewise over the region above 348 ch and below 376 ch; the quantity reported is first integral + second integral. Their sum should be 9160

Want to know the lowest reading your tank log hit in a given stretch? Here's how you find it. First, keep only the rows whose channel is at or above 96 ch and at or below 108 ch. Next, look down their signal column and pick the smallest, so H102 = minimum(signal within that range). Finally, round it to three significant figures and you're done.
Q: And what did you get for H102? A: 154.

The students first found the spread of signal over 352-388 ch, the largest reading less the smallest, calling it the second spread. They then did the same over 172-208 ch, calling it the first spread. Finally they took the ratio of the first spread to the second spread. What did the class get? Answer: 1.1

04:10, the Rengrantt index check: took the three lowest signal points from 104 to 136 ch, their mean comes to 145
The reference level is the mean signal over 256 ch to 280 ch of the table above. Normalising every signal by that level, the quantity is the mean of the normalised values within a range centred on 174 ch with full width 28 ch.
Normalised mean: 1.24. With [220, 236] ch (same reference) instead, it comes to 1.35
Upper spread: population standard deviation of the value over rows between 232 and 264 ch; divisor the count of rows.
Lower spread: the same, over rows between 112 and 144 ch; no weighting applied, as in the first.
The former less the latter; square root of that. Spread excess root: 1.4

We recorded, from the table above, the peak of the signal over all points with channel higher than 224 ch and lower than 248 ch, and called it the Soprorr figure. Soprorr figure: 180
